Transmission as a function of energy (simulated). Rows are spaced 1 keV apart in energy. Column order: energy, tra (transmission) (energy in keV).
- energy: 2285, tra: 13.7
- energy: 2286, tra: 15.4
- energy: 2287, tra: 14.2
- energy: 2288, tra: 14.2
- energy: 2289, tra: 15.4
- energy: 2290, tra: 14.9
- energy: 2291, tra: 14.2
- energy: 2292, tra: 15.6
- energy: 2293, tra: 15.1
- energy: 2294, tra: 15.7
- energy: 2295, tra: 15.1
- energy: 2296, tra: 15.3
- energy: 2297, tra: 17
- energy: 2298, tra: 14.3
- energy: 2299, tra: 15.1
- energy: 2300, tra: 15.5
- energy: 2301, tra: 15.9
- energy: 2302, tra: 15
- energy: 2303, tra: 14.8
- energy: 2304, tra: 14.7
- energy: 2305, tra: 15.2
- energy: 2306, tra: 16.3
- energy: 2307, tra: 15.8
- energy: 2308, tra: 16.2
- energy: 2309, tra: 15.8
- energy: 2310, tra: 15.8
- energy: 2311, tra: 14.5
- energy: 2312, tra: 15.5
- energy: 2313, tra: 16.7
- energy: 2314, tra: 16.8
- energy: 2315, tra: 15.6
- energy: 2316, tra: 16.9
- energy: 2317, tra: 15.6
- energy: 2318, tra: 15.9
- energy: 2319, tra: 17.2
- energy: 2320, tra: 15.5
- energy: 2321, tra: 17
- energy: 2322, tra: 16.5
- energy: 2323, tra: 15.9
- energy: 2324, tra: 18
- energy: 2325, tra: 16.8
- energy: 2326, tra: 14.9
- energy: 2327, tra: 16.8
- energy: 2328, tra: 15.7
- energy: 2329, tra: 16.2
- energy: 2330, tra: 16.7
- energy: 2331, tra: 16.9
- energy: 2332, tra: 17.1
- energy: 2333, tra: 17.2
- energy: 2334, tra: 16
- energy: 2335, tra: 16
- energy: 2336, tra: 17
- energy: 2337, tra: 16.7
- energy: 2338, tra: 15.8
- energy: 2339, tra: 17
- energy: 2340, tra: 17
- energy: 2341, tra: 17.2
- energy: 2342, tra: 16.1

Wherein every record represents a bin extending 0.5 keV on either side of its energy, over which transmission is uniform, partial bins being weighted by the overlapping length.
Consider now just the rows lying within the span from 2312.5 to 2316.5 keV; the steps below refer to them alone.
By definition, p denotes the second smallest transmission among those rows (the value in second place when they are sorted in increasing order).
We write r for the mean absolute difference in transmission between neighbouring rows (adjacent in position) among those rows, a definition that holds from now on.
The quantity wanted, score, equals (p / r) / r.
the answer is 22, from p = 16.7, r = 0.9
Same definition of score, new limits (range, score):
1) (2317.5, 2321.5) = 7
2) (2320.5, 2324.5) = 15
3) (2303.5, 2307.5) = 31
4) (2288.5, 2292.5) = 20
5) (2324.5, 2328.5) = 6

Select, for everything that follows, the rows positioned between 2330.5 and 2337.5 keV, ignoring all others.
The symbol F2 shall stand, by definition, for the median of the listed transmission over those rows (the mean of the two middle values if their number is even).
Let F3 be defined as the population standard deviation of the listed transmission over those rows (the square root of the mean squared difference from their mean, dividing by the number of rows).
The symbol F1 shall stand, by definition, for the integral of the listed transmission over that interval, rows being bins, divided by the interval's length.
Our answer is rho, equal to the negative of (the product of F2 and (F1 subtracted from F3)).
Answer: 274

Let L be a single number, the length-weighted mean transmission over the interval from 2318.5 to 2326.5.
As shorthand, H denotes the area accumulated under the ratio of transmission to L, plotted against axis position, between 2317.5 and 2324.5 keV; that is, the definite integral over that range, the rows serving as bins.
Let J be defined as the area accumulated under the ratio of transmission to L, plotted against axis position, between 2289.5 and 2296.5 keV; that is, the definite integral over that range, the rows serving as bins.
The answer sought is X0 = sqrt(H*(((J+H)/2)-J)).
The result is 1.47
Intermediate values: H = 7.04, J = 6.4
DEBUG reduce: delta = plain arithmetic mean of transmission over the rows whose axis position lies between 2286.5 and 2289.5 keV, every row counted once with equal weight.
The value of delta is 14.6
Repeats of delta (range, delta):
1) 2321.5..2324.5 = 16.8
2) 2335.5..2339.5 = 16.6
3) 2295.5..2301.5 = 15.5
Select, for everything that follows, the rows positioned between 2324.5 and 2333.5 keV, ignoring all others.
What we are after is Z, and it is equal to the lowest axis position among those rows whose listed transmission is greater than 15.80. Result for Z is 2325 keV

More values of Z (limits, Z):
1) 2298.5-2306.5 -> 2301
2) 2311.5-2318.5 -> 2313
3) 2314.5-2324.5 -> 2316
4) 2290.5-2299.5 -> 2297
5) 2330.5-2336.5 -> 2331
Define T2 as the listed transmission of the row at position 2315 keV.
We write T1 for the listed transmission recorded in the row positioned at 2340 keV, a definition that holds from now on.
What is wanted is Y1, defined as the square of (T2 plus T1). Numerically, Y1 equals 1063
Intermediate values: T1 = 17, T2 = 15.6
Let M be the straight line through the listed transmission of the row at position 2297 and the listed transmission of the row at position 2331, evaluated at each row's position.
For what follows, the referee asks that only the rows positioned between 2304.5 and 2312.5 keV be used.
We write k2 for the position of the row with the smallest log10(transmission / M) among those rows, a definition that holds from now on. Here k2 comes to 2311 keV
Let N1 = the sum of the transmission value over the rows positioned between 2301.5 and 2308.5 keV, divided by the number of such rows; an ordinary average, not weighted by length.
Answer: 15.4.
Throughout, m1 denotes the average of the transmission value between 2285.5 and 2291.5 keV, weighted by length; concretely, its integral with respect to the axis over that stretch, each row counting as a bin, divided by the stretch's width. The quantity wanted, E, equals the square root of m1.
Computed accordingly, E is 3.84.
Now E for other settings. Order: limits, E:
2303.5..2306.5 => 3.92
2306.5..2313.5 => 3.97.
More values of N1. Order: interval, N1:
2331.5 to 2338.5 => 16.5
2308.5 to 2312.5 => 15.4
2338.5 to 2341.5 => 17.1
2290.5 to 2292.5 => 14.9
